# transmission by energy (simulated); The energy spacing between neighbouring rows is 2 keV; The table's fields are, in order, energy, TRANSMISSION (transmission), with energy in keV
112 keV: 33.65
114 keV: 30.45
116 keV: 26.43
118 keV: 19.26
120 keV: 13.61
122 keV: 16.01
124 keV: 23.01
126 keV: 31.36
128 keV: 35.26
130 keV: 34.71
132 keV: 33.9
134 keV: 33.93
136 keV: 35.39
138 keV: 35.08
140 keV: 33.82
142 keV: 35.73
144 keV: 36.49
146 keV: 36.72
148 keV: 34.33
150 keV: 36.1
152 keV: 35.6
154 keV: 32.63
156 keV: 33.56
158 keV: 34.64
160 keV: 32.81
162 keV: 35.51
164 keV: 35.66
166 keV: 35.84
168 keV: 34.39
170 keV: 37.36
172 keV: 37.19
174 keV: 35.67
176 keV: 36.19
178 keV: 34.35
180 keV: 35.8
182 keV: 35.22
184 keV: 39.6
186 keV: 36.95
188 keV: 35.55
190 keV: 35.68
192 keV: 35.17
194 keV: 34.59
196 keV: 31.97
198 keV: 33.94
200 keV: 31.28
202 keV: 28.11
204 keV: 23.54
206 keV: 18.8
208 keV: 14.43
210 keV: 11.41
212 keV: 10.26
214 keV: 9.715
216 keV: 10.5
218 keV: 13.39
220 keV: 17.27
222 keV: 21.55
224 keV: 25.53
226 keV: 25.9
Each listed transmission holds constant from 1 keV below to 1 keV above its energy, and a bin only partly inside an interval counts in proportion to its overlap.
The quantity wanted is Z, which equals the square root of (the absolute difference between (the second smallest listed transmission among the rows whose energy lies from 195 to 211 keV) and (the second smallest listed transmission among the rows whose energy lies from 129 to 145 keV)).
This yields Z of 4.4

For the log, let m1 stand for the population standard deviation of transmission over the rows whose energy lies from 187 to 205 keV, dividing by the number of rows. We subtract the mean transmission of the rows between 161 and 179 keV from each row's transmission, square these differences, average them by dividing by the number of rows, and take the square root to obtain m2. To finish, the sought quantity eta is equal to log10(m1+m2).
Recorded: 0.68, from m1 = 3.9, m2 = 1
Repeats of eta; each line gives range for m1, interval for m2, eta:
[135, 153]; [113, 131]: 0.93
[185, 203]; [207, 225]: 0.89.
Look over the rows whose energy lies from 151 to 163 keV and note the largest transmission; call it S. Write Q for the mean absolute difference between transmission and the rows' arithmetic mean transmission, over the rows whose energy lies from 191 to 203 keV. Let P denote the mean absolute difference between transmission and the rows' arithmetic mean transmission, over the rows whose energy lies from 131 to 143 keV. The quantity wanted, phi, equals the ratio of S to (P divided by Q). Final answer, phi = 97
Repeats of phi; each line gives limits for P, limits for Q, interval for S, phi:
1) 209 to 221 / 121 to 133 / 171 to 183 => 109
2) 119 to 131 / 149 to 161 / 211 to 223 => 3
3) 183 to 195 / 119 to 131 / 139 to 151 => 222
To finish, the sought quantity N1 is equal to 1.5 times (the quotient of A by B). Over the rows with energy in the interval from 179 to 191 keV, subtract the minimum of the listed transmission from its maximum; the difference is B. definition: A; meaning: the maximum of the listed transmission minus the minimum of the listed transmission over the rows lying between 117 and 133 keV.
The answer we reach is 7.41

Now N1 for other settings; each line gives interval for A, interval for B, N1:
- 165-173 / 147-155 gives 1.28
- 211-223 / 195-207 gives 1.17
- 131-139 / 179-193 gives 0.50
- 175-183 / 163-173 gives 0.93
